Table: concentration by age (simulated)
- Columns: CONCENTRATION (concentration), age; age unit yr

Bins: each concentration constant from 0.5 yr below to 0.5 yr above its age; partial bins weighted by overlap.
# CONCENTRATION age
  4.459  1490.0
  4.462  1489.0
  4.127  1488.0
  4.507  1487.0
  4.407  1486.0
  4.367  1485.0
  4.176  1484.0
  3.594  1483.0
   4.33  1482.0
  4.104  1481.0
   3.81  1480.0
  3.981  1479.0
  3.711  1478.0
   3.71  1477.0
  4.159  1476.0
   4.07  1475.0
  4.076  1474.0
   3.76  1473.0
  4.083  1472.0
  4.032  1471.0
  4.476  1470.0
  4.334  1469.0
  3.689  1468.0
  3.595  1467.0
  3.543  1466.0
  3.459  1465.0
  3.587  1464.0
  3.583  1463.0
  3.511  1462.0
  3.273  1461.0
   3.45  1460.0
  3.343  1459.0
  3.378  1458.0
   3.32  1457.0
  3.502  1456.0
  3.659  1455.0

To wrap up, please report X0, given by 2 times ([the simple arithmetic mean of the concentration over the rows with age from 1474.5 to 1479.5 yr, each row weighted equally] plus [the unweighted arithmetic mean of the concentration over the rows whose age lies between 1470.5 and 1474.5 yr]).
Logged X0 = 15.8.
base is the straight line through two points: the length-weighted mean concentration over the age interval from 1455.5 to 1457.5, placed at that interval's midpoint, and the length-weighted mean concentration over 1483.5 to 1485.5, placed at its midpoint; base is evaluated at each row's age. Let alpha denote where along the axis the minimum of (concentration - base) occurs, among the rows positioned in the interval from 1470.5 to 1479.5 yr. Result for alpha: 1478.0 yr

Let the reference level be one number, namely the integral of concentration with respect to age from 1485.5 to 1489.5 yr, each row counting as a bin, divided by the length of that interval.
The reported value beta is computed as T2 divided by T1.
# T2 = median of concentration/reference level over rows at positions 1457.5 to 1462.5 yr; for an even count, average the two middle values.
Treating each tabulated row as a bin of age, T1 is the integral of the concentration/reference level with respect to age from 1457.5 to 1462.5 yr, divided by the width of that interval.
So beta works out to 0.996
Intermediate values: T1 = 0.77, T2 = 0.77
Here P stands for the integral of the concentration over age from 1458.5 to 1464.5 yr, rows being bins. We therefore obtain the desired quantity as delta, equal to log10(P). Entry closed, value 1.32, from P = 21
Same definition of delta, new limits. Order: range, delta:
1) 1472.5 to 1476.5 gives 1.21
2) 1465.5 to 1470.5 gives 1.29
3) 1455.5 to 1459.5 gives 1.13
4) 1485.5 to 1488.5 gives 1.12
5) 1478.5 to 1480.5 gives 0.89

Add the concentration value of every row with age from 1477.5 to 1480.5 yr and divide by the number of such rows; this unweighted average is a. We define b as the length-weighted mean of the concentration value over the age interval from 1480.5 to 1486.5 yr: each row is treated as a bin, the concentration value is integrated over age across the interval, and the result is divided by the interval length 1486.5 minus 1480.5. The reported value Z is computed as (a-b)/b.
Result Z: -0.08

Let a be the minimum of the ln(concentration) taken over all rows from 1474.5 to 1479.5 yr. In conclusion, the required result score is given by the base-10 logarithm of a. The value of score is 0.118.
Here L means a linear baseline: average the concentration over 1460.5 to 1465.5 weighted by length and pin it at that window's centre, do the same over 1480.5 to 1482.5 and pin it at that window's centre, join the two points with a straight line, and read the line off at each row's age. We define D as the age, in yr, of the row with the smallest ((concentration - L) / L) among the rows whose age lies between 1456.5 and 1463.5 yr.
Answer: 1461.0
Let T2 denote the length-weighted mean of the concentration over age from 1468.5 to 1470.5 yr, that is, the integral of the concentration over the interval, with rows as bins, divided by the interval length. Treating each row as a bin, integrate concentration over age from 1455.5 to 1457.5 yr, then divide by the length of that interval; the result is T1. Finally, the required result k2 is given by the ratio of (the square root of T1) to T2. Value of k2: 0.42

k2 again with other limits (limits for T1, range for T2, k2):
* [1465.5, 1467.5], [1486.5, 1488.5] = 0.44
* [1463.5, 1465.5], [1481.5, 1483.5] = 0.47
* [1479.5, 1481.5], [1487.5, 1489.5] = 0.46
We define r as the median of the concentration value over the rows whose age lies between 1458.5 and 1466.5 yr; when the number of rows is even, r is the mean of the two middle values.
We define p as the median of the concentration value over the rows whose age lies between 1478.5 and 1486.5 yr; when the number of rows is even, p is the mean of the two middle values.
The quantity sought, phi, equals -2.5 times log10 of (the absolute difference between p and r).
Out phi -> 0.5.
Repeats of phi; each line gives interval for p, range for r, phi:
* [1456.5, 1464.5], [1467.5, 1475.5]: 0.5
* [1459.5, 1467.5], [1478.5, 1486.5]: 0.5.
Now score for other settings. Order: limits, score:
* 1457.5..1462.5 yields 0.074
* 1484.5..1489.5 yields 0.152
